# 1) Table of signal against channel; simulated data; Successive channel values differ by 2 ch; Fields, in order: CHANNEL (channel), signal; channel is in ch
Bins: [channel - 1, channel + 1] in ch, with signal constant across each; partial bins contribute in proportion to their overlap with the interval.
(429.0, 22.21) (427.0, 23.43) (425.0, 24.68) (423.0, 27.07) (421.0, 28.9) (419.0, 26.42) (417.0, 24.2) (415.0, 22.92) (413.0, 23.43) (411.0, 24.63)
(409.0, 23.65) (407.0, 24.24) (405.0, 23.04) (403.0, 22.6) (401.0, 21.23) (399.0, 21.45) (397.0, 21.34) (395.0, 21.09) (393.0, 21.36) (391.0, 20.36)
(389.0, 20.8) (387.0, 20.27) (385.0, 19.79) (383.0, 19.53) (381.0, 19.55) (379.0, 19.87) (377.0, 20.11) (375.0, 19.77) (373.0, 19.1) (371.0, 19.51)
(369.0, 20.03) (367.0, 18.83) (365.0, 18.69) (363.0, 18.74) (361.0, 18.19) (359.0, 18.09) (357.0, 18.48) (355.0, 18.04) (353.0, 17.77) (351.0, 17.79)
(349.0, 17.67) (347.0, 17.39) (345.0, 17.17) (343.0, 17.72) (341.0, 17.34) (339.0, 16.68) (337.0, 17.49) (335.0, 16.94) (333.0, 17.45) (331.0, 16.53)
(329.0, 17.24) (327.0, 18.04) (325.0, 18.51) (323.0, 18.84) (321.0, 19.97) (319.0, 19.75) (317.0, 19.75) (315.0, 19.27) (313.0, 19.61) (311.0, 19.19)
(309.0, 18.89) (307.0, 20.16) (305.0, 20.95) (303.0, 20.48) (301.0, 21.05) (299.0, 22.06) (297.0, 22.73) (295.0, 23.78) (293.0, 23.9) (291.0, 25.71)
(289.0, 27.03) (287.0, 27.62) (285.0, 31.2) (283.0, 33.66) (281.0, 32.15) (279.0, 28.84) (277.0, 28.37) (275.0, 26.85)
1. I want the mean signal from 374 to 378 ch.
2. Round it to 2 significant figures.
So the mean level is 20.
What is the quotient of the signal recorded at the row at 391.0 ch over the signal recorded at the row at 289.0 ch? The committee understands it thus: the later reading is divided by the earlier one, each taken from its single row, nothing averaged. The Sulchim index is 0.8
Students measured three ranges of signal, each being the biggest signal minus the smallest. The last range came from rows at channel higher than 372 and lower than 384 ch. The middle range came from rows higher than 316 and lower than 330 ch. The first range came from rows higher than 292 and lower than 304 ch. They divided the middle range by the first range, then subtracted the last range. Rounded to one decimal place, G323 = -0.2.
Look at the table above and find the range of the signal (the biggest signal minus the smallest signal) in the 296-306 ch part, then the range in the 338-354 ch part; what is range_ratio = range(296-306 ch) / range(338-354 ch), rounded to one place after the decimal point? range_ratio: 2.0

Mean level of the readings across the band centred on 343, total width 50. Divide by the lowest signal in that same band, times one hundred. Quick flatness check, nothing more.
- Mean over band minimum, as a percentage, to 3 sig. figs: 109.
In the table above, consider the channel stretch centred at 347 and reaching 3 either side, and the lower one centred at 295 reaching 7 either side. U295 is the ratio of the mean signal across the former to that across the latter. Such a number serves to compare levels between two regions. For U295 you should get 0.7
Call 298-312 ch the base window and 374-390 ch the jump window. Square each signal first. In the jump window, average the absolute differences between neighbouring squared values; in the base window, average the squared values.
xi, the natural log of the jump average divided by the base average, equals -3.50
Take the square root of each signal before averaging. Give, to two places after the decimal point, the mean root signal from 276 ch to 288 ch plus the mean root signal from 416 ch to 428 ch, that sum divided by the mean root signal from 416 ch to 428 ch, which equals 2.08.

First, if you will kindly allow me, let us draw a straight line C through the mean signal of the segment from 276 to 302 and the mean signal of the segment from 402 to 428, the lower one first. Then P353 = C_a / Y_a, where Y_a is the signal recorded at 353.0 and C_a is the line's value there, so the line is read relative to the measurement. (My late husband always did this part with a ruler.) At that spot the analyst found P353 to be 1.44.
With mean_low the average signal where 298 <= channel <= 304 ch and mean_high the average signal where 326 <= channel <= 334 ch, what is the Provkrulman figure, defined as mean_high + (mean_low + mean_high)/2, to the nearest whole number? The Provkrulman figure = 37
